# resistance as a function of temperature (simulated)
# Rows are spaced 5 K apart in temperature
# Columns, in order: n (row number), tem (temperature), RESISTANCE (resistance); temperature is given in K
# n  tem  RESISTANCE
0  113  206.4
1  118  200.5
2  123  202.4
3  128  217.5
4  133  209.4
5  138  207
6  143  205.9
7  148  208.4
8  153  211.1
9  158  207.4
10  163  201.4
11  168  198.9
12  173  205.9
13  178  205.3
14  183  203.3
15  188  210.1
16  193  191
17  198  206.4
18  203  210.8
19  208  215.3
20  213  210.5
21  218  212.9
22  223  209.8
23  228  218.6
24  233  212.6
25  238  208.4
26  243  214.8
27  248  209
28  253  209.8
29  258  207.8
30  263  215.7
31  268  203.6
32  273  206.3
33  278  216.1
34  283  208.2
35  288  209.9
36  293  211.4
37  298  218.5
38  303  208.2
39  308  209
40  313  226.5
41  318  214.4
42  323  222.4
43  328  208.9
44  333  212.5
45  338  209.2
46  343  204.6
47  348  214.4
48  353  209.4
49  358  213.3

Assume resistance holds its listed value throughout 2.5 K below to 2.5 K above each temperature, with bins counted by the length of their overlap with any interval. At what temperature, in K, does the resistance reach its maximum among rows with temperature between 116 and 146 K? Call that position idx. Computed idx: 128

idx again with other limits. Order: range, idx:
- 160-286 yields 228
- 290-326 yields 313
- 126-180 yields 128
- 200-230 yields 228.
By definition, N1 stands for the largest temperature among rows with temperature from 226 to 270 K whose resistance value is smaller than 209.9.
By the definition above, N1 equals 268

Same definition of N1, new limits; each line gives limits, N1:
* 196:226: 223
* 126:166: 163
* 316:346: 343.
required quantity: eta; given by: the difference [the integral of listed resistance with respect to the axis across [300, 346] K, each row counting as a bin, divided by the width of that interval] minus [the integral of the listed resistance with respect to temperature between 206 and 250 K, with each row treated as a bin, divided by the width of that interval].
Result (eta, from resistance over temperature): 0.5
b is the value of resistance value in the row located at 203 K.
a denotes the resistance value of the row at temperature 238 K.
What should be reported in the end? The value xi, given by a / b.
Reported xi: 0.99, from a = 208.4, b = 210.8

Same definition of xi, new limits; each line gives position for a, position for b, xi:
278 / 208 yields 1.00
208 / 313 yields 0.95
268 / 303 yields 0.98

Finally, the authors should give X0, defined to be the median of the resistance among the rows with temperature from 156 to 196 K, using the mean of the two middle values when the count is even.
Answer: 204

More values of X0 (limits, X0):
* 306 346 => 211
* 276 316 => 211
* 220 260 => 210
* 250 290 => 209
